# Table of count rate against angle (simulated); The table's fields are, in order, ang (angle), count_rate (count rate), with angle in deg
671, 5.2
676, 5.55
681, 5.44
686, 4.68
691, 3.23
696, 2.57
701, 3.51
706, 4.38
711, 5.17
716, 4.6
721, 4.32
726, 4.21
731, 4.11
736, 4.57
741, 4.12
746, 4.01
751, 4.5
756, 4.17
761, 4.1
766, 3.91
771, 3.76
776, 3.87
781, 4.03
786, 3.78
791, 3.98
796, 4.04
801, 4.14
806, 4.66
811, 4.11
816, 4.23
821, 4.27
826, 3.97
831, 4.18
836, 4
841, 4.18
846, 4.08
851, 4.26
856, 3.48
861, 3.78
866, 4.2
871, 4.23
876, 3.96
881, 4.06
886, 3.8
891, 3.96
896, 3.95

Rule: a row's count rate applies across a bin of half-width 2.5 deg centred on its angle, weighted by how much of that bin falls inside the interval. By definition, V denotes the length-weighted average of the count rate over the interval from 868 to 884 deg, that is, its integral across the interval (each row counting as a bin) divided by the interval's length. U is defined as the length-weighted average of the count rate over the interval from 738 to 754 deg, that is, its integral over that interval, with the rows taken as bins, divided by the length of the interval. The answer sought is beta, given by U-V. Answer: 0.14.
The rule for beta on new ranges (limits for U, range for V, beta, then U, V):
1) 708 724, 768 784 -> 0.79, 4.67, 3.88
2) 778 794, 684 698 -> 0.45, 3.93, 3.48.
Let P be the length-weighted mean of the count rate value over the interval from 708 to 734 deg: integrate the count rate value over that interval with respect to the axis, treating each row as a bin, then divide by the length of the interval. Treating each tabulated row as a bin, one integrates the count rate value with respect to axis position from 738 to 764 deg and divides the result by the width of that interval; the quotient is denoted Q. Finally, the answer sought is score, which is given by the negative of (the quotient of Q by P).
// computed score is -0.93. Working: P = 4.48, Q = 4.18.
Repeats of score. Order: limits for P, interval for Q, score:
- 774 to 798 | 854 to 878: -1.00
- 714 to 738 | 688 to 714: -0.87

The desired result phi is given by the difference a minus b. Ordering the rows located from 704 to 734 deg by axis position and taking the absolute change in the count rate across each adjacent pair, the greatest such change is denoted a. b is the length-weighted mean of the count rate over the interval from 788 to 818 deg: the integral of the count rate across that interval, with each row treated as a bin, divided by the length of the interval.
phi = -3.40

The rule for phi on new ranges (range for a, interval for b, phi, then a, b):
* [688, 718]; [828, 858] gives -3.10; 0.94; 4.04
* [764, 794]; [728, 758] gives -4.00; 0.25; 4.25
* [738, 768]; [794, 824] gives -3.75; 0.49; 4.24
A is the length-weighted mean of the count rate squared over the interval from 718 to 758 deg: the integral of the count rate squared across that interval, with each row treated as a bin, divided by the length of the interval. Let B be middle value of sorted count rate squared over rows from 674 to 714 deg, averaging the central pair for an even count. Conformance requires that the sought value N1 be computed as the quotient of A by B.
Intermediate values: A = 18.2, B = 20.5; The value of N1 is 0.88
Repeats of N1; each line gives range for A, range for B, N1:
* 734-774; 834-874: 1.01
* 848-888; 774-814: 0.97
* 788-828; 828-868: 1.02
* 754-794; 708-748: 0.86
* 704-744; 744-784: 1.22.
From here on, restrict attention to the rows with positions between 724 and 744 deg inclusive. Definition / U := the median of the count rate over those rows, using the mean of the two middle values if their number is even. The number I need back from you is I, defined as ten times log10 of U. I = 6.20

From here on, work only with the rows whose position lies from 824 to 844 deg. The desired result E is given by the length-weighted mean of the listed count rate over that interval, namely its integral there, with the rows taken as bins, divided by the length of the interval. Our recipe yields 4.09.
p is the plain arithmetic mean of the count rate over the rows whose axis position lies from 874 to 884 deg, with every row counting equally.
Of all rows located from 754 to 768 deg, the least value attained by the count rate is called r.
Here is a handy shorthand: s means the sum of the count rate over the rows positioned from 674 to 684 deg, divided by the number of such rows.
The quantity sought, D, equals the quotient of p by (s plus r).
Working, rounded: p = 4.0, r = 3.91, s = 5.5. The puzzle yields 0.43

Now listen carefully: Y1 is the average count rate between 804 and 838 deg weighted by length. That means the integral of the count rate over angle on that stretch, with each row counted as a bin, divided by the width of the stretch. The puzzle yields 4.2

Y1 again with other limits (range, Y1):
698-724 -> 4.4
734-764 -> 4.2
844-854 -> 4.1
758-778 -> 3.9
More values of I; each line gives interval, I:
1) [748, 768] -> 6.16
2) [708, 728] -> 6.49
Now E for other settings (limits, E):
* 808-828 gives 4.16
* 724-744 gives 4.25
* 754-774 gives 3.98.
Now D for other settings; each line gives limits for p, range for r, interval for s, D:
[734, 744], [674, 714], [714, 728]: 0.63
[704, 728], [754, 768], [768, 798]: 0.58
